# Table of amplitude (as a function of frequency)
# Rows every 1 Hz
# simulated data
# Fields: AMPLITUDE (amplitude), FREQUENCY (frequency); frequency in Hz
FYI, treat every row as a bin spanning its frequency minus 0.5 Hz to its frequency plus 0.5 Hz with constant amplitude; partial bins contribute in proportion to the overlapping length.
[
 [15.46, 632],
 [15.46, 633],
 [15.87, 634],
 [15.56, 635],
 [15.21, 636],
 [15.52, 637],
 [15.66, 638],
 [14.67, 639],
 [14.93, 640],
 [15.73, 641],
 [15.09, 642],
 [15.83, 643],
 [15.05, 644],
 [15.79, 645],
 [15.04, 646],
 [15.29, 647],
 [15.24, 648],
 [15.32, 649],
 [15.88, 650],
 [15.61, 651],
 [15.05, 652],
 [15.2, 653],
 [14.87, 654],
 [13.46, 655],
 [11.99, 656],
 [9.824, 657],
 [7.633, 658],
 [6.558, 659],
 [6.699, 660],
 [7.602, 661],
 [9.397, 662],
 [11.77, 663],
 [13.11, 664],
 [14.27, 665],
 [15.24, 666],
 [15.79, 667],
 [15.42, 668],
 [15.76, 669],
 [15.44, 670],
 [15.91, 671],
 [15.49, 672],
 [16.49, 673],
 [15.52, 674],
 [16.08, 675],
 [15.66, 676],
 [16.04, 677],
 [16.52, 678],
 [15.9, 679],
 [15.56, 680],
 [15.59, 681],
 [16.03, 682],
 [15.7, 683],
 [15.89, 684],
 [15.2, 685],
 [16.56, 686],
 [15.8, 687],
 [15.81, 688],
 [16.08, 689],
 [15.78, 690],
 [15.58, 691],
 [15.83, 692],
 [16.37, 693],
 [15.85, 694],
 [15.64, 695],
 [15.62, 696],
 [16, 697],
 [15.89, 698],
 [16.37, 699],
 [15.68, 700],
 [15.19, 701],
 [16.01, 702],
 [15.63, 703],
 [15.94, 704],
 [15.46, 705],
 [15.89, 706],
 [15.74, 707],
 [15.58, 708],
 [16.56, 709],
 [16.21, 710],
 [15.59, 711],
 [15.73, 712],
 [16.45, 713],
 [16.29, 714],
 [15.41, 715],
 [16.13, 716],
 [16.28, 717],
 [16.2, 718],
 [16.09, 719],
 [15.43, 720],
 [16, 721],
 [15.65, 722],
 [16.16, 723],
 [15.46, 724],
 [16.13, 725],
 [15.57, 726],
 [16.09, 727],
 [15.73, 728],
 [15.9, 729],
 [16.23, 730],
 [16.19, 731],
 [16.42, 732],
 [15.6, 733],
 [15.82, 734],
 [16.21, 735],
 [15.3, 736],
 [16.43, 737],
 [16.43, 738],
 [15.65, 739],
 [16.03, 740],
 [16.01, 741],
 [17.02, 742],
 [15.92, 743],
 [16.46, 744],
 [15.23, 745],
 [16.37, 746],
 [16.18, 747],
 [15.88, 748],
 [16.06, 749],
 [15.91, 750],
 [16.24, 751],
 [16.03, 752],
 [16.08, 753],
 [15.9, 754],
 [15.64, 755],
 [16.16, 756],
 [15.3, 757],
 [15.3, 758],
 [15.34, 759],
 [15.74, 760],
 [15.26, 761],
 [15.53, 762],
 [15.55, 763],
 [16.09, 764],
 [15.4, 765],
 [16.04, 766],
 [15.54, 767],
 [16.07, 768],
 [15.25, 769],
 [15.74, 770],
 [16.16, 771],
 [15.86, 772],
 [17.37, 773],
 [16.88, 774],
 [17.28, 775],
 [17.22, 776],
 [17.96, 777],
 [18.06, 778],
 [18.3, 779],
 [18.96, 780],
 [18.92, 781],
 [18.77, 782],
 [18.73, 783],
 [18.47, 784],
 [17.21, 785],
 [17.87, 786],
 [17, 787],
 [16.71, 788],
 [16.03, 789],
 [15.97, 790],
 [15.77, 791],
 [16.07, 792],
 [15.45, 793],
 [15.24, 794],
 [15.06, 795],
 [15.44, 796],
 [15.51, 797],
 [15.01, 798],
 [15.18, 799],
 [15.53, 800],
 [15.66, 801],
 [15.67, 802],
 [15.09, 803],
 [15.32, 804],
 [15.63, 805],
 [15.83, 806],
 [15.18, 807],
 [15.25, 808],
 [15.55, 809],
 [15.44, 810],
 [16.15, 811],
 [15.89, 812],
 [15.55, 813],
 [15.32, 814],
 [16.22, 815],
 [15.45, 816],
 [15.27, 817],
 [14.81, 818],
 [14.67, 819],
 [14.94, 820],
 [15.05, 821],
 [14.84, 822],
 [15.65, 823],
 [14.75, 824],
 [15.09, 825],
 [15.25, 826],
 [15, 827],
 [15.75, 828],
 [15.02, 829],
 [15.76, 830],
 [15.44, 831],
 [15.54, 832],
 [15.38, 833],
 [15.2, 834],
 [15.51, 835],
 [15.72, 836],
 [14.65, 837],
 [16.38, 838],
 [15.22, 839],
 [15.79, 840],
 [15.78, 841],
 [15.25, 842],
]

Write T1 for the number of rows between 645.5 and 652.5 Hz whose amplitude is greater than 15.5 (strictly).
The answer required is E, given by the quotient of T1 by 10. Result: 0.20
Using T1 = 2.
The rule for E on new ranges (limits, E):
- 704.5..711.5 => 0.60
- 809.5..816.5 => 0.40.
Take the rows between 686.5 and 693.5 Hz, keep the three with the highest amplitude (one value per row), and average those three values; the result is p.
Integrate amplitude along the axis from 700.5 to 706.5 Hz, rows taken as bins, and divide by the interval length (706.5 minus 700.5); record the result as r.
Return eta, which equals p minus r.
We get 0.4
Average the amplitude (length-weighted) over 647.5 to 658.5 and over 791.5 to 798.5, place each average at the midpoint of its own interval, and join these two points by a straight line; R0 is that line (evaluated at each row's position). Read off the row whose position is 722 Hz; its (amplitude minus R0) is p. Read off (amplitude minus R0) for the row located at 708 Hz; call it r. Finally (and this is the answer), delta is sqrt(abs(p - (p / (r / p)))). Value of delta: 0.3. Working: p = 1.2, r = 1.3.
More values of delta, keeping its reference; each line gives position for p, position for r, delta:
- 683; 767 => 2.0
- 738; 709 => 0.6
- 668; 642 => 0.1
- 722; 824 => 1.6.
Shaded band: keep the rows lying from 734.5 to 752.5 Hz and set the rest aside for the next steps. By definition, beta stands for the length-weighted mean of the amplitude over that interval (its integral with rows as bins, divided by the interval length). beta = 16.1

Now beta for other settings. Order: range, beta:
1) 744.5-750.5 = 15.9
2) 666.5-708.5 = 15.8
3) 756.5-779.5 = 16.2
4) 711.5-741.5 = 16.0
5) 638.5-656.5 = 15.0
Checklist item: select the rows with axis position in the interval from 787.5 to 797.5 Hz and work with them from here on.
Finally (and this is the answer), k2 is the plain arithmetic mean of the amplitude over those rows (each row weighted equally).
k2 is 15.7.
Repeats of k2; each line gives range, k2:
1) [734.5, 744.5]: 16.1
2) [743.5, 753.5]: 16.0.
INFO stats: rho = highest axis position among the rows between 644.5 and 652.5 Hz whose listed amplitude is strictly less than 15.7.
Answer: 652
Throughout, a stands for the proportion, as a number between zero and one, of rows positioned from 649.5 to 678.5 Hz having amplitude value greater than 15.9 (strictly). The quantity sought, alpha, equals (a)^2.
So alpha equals 0.03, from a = 0.17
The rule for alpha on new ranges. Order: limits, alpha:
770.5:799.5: 0.48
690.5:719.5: 0.20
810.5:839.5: 0.01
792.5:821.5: 0.00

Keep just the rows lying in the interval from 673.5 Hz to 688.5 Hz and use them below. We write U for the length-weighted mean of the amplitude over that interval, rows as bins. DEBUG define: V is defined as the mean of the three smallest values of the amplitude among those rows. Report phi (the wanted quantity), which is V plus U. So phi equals 31.3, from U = 15.9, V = 15.4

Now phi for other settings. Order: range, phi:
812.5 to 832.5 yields 30.0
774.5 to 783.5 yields 35.7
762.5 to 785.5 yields 32.4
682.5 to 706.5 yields 31.1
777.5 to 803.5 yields 31.7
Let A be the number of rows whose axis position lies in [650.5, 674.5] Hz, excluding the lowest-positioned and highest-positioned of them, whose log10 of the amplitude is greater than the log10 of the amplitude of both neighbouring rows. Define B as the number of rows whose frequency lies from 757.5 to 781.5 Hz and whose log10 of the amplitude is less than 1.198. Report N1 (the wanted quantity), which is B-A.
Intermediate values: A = 5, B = 10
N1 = 5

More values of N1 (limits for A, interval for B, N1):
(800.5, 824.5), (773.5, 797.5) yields -1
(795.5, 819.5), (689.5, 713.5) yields 5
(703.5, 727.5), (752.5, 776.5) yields 5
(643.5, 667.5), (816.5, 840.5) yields 18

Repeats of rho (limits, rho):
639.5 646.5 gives 646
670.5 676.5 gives 676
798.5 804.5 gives 804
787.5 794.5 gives 794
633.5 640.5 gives 640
